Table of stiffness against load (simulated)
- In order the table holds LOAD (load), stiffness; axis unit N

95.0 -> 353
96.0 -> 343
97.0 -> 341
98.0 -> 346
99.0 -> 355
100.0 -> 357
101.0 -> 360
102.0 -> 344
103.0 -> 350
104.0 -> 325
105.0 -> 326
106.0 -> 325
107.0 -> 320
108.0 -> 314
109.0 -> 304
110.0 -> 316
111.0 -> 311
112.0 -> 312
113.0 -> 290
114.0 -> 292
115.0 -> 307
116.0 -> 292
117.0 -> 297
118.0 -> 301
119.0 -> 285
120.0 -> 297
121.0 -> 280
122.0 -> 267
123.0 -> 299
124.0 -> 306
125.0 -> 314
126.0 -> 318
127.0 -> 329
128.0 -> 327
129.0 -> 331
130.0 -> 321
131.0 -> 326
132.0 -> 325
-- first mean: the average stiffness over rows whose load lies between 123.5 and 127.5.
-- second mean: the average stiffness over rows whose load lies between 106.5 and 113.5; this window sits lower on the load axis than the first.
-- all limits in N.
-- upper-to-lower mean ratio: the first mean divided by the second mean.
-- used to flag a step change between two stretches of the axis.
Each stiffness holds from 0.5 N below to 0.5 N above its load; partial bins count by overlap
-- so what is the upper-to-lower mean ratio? 1.02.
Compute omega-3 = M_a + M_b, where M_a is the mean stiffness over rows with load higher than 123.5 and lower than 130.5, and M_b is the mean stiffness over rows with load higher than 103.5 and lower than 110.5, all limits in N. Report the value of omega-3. 639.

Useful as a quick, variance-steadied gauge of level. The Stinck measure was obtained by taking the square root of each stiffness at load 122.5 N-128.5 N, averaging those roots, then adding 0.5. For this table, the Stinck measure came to 18.26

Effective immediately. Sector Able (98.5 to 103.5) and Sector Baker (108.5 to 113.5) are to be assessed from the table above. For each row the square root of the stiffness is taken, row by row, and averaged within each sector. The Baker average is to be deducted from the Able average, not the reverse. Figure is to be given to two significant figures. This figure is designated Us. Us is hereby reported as 1.3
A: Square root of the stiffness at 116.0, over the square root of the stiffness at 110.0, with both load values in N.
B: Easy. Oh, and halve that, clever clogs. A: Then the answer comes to 0.481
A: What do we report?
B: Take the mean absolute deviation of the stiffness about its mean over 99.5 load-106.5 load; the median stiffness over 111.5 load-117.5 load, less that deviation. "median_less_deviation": 281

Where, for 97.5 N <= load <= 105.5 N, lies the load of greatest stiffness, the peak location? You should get 101.0 N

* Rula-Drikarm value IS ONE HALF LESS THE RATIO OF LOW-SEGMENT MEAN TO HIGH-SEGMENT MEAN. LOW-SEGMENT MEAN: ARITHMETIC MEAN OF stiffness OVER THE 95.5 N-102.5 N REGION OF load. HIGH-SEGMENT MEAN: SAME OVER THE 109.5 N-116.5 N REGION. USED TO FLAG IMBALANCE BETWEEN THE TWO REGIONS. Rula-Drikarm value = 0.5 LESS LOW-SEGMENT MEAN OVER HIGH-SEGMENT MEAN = -0.65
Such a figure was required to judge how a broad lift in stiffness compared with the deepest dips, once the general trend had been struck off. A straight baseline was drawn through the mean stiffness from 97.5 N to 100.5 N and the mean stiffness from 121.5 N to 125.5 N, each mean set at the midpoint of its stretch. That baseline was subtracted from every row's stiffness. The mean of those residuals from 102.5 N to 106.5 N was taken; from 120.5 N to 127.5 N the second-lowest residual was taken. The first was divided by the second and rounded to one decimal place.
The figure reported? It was 0.4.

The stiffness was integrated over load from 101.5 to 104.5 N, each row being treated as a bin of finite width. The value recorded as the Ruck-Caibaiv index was 1019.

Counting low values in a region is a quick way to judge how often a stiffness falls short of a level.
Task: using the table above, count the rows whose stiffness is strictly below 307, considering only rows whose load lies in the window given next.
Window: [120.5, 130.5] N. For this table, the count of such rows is 4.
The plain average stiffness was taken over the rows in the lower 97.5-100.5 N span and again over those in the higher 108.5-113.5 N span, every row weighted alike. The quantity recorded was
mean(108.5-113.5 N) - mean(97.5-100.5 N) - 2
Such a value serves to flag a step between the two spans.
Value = -48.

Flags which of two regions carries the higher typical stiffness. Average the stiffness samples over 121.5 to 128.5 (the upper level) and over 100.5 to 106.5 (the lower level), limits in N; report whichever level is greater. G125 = 338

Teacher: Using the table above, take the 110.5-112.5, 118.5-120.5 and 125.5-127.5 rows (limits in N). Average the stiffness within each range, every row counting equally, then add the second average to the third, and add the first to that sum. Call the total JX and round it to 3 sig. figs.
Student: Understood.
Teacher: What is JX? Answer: 926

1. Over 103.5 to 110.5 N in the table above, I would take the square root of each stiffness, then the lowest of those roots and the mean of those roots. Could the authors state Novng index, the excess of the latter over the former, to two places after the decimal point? 0.41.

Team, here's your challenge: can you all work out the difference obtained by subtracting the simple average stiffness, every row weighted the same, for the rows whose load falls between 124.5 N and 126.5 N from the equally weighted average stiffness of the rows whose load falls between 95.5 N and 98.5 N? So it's 27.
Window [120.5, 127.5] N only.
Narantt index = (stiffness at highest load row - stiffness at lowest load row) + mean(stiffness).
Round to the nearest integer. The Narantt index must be 351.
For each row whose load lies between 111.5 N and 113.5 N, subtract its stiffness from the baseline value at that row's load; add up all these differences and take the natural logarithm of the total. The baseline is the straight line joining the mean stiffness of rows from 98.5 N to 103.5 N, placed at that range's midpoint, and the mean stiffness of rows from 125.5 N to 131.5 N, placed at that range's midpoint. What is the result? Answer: 4.40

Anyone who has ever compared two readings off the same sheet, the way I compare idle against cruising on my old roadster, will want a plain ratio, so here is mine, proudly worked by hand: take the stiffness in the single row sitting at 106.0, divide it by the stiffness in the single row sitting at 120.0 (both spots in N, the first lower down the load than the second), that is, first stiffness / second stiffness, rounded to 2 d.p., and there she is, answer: 1.09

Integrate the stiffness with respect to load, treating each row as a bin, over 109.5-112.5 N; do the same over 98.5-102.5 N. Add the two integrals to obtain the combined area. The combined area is 2355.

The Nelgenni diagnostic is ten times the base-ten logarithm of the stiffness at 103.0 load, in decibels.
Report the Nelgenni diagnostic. 25.4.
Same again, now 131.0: 25.1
